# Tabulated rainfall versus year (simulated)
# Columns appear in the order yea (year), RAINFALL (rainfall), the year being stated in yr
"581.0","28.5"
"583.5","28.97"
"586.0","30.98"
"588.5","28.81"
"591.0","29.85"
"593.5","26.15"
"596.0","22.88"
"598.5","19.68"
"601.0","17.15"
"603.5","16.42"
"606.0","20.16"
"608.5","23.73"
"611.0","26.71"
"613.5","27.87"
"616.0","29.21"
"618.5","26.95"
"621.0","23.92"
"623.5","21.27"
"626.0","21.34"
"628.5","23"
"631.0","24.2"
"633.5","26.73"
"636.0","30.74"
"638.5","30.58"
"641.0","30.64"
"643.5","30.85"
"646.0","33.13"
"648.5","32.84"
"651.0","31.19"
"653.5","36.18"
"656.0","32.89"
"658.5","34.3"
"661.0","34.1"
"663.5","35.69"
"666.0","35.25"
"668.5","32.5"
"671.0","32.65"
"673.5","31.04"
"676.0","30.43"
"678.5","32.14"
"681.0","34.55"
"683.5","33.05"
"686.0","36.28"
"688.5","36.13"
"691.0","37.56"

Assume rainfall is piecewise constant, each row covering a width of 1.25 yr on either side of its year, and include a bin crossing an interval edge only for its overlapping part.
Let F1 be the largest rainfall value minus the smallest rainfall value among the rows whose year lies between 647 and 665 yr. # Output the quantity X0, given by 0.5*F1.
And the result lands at 2.5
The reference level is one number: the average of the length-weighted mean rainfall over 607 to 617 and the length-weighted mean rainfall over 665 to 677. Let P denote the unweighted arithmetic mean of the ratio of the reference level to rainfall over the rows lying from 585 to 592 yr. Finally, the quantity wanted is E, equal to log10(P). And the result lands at -0.01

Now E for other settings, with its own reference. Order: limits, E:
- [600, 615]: 0.15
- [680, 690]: -0.07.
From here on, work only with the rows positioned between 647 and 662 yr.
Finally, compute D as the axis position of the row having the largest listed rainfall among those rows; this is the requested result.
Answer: 653.5 yr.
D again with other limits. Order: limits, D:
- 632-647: 646.0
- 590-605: 591.0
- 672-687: 686.0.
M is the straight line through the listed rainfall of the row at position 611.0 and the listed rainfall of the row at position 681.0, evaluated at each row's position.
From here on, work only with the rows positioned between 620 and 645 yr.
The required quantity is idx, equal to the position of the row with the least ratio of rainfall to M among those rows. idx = 626.0 yr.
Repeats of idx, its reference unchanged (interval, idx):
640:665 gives 651.0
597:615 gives 603.5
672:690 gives 676.0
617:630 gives 626.0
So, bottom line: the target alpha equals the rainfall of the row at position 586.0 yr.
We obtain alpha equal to 30.98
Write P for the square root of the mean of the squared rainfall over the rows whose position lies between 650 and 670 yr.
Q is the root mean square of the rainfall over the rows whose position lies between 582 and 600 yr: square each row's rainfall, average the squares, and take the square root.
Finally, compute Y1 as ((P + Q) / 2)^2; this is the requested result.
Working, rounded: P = 34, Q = 27.0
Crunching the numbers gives 933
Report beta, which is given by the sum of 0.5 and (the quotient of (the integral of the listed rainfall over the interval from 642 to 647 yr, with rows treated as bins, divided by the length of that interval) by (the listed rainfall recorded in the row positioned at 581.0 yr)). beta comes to 1.6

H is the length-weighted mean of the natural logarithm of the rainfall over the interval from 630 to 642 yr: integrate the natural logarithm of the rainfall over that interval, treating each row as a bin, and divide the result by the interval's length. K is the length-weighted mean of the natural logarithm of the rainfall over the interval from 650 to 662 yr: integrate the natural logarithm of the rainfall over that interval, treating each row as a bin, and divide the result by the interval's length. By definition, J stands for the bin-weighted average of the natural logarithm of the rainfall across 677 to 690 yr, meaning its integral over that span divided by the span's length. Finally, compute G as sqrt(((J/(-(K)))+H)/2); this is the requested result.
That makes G 1.08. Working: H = 3.35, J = 3.54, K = 3.52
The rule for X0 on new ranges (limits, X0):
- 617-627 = 2.8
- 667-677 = 1.1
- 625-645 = 4.8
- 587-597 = 3.5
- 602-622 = 6.4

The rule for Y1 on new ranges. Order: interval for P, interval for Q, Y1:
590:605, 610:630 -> 570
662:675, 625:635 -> 823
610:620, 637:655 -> 899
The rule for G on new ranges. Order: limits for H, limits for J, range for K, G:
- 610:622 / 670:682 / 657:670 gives 1.08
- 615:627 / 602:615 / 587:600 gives 1.05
